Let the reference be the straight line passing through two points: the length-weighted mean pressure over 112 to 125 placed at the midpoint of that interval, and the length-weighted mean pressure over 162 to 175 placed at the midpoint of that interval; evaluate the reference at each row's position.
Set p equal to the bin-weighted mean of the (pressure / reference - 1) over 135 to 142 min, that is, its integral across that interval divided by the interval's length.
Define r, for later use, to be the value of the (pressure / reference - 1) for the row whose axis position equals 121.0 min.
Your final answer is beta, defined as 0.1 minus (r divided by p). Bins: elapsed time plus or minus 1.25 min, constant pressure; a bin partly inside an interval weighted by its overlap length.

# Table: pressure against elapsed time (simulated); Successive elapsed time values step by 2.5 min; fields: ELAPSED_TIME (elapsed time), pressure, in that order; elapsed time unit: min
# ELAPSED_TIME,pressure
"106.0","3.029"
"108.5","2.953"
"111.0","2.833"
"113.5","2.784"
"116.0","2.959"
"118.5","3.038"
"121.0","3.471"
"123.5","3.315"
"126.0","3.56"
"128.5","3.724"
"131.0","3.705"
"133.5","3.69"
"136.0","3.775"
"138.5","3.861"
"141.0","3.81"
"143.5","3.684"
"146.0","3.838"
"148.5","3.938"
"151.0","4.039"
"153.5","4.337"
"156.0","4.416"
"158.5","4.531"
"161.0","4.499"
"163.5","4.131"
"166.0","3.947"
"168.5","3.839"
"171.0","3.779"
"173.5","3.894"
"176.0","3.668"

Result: -0.81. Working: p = 0.11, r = 0.099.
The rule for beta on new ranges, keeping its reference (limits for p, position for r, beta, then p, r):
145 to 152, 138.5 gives -1.21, 0.09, 0.122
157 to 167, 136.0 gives -0.79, 0.12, 0.111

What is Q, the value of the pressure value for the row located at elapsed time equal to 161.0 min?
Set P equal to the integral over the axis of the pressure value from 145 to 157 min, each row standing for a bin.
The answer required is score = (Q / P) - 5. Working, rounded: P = 49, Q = 4.499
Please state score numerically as -4.91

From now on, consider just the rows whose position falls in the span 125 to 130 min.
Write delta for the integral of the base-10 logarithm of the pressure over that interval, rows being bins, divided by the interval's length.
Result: 0.56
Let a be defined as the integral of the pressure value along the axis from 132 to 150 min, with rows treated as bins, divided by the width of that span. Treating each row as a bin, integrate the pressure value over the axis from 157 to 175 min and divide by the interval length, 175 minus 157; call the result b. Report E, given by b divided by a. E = 1.08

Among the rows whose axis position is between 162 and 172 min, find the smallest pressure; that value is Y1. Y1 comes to 3.779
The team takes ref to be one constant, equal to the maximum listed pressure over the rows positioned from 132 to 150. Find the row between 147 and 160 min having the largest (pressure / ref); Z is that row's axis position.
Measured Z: 158.5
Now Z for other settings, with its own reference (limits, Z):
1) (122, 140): 138.5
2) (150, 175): 158.5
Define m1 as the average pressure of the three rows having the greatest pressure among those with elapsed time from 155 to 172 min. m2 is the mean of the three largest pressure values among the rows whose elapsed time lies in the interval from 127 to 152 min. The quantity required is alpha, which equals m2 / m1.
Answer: 0.88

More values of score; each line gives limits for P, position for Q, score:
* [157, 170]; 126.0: -4.93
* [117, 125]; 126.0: -4.86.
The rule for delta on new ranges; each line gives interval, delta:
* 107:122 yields 0.48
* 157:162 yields 0.65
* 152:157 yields 0.64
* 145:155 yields 0.61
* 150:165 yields 0.64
